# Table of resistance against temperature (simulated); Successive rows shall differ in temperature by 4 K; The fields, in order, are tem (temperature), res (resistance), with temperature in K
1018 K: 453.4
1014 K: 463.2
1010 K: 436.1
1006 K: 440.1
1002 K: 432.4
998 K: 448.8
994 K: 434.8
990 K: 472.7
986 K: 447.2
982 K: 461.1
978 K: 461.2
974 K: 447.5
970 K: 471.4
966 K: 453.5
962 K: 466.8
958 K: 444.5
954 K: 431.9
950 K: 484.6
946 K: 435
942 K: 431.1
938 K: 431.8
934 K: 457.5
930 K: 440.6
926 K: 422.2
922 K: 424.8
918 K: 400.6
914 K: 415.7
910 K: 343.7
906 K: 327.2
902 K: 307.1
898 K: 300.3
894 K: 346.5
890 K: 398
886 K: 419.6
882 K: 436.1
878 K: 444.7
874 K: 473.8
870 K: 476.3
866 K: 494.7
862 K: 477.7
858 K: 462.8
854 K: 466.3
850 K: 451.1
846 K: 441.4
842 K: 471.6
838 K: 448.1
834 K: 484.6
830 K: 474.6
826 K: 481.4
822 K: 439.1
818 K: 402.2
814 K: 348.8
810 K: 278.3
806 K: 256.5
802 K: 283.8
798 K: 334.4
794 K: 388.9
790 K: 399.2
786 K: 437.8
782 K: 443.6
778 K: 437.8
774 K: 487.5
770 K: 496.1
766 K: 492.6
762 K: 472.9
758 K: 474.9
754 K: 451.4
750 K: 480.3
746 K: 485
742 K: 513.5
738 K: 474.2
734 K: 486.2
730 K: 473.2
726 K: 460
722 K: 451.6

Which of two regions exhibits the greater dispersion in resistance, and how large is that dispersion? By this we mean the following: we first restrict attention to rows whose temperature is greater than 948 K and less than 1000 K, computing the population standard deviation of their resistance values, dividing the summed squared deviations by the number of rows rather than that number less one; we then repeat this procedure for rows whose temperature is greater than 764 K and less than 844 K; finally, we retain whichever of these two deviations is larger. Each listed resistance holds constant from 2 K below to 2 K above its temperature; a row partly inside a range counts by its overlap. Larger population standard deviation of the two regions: 74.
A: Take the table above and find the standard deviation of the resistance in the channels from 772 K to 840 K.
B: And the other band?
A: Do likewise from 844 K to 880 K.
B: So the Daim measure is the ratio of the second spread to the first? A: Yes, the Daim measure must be 0.2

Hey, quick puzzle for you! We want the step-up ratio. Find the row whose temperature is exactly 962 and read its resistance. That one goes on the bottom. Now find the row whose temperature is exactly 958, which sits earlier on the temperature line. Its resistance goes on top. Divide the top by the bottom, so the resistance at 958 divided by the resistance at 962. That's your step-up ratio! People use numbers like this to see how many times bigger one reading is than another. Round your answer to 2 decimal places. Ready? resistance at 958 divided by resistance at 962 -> 0.95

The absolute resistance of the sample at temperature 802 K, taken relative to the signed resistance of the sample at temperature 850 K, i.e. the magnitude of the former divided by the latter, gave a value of 0.63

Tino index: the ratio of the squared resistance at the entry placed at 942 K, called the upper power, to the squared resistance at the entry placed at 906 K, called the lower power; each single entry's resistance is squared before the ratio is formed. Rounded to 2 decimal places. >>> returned 1.74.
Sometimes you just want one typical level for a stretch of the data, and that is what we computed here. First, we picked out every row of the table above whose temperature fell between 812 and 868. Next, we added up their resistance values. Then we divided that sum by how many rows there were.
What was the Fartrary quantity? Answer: 453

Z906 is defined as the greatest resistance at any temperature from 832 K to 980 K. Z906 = 494.7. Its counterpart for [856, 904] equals 494.7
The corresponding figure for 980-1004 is 472.7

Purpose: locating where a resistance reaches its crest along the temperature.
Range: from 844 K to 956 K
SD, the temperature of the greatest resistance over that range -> 866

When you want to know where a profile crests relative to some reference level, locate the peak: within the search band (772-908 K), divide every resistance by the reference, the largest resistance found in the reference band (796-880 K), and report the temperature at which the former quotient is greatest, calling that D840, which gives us 866 K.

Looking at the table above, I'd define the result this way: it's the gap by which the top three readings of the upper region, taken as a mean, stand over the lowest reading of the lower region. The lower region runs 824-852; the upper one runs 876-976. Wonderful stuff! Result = 33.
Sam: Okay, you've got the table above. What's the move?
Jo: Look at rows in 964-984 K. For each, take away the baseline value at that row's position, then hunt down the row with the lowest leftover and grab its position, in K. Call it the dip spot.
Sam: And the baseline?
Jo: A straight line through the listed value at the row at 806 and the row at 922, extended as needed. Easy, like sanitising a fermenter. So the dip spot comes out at 974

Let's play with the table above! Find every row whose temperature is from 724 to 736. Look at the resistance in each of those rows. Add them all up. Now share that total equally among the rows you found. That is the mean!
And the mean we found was 473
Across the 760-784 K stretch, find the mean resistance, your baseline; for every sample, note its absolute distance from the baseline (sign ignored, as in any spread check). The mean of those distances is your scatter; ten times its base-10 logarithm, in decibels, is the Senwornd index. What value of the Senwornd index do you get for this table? 13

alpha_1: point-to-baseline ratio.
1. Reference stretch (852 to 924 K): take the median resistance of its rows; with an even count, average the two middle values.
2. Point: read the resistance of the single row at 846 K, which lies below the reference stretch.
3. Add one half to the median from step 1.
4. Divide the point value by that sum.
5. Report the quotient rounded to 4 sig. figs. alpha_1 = 1.044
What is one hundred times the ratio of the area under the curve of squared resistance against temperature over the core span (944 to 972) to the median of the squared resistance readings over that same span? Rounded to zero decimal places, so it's 2828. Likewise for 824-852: 2722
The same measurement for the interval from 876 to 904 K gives 2593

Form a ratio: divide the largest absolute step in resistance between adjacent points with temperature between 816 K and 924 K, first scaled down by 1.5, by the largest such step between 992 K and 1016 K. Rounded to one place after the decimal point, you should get 1.8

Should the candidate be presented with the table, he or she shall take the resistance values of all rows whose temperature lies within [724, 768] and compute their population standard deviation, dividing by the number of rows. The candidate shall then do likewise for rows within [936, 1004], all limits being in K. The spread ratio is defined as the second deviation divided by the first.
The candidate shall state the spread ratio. 1.04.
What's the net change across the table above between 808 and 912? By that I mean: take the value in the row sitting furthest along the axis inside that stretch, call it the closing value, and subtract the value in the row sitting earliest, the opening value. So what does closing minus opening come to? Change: 65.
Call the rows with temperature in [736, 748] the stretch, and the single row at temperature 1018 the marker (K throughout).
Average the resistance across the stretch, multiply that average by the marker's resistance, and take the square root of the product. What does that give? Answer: 472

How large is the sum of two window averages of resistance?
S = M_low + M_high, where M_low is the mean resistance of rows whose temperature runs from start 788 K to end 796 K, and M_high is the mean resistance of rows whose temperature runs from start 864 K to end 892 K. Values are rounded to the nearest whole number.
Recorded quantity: 843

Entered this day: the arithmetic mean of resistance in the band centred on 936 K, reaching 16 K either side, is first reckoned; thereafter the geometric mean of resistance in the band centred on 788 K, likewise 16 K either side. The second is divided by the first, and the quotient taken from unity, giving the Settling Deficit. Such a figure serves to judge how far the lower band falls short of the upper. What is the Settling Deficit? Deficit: 0.10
